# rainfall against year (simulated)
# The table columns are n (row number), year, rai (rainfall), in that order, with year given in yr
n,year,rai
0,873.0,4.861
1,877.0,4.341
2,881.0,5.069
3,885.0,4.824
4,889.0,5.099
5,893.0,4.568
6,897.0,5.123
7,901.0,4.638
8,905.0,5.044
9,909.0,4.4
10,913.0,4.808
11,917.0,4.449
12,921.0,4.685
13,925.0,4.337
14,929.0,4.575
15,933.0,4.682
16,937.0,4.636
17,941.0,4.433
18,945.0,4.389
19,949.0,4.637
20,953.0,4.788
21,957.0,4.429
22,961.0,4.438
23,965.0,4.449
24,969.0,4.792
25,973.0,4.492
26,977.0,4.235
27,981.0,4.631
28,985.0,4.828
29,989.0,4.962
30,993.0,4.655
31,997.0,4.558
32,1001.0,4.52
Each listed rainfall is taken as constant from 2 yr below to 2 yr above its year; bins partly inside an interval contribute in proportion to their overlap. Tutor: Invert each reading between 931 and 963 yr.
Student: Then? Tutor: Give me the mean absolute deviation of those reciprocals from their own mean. 0.0063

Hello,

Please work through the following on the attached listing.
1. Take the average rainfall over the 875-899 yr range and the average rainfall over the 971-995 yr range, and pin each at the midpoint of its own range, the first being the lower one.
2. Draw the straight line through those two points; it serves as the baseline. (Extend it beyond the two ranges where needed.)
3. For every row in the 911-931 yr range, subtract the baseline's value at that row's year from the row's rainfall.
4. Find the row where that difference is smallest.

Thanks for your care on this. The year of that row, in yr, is 925.0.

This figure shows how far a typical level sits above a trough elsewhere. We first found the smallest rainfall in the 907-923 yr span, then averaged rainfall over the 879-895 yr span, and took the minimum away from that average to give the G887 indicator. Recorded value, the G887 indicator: 0.49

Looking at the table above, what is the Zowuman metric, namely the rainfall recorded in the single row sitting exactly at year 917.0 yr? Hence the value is 4.449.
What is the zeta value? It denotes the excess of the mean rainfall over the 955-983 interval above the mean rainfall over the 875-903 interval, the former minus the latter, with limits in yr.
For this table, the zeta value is -0.31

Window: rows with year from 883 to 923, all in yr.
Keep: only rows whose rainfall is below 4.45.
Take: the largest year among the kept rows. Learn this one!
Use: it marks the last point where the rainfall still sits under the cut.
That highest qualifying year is 917.0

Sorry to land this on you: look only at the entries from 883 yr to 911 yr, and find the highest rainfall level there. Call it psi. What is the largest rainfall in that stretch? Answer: 5.123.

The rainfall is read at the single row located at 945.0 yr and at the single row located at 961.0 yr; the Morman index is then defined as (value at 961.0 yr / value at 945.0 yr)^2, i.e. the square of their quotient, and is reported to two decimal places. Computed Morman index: 1.02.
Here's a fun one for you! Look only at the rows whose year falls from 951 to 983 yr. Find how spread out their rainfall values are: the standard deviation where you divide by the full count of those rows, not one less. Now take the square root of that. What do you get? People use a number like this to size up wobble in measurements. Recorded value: 0.42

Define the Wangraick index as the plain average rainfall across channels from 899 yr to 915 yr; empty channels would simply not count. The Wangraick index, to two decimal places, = 4.72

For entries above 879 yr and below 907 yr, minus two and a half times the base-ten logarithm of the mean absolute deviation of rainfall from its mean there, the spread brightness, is 1.8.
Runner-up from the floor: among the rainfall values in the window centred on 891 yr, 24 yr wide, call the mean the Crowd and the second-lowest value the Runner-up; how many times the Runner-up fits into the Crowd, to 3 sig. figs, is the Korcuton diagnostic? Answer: 1.05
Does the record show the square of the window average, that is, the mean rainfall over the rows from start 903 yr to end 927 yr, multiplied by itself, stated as 21.35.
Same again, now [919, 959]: 20.79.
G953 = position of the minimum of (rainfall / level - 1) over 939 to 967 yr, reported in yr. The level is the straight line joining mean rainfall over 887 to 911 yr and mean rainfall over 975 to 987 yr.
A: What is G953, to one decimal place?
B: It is 945.0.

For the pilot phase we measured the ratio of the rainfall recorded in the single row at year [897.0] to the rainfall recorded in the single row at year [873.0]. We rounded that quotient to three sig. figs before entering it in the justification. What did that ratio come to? 1.05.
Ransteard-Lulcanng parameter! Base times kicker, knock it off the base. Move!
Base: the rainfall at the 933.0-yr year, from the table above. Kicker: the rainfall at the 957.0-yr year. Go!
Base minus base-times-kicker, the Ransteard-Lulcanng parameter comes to -16.1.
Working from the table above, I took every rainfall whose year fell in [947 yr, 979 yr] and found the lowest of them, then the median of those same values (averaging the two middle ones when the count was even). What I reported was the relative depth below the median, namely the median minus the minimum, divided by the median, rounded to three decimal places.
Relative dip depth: 0.053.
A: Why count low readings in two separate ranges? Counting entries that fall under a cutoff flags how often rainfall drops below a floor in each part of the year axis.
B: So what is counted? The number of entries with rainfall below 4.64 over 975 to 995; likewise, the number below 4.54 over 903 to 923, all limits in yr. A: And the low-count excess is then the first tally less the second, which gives 0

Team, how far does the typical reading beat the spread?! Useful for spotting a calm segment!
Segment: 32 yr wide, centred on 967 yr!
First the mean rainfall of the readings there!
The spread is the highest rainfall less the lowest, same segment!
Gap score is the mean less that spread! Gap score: 3.97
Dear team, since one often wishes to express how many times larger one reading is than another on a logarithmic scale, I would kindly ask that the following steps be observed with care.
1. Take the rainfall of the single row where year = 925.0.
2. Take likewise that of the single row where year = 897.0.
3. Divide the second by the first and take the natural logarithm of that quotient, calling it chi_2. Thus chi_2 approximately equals 0.17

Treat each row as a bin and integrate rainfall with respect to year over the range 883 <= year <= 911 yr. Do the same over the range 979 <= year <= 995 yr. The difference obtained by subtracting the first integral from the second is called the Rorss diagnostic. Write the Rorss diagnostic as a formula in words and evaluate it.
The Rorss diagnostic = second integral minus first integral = -58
